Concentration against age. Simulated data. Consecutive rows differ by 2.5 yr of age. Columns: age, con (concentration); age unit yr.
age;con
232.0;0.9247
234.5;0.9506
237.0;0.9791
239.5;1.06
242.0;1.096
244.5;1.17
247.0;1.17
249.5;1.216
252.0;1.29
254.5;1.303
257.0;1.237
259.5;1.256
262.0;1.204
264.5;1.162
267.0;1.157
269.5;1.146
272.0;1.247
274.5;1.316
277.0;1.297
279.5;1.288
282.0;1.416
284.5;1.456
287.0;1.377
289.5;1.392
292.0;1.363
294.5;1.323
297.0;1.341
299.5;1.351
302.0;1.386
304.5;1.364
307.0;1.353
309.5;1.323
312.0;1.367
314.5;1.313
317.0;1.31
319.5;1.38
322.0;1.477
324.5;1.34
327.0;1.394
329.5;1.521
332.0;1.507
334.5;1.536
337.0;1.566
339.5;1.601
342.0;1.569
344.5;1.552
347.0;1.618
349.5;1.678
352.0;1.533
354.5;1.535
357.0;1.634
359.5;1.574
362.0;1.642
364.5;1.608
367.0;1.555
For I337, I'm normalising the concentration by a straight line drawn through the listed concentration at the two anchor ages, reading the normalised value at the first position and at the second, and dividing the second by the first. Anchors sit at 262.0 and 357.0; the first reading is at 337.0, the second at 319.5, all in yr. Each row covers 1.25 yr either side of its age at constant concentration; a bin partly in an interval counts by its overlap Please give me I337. 0.93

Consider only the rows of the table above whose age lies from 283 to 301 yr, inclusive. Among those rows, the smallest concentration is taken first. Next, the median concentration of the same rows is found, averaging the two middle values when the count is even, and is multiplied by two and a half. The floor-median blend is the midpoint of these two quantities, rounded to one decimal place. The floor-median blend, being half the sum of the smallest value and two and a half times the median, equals 2.4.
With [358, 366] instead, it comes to 2.8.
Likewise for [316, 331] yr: 2.4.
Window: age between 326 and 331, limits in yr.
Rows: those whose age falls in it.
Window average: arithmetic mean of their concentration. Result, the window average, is 1.46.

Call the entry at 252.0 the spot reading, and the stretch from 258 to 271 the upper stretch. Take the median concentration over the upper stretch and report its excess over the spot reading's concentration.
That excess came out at -0.13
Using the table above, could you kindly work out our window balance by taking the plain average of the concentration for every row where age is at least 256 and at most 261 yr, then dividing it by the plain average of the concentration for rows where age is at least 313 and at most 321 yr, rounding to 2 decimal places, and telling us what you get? 0.93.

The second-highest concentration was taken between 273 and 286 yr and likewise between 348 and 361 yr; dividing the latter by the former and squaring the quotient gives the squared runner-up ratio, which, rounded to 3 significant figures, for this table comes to 1.33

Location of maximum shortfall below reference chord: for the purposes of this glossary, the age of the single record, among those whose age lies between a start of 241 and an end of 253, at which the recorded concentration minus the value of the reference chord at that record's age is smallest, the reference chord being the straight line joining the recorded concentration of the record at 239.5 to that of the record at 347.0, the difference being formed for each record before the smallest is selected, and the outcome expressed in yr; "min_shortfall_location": 242.0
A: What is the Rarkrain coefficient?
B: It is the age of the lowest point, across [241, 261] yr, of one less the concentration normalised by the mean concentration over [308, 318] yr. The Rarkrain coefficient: 254.5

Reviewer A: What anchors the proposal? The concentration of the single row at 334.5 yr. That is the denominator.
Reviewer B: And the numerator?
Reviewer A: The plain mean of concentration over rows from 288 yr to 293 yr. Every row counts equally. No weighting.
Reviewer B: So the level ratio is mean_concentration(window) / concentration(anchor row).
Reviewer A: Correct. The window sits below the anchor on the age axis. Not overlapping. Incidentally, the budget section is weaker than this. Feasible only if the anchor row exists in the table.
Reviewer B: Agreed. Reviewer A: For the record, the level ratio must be 0.897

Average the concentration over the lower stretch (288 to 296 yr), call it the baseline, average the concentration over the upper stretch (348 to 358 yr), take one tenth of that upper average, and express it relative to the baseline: 0.1173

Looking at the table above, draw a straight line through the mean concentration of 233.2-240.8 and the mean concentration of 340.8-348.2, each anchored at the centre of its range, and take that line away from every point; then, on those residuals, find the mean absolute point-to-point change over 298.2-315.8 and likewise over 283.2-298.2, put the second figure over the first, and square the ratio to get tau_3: 1.1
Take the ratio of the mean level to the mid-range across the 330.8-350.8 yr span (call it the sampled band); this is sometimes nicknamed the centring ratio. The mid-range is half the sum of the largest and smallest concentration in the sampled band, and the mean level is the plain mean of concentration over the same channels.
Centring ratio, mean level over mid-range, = 0.99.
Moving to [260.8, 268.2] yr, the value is 0.99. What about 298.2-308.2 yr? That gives 1.00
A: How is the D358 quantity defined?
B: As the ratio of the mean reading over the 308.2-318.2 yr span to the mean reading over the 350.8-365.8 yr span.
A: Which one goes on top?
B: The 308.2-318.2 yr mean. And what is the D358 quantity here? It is 0.84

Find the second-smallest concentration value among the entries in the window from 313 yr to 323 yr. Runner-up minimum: 1.313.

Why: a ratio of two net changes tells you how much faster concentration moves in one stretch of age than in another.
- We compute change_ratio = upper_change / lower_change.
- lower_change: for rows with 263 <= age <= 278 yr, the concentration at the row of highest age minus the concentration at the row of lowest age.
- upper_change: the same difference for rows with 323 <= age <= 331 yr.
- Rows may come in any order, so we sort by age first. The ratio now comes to 1.3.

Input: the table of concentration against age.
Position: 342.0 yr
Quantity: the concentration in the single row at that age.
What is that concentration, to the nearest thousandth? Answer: 1.569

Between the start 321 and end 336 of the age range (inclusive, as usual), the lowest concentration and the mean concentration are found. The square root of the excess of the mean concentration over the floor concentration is 0.35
